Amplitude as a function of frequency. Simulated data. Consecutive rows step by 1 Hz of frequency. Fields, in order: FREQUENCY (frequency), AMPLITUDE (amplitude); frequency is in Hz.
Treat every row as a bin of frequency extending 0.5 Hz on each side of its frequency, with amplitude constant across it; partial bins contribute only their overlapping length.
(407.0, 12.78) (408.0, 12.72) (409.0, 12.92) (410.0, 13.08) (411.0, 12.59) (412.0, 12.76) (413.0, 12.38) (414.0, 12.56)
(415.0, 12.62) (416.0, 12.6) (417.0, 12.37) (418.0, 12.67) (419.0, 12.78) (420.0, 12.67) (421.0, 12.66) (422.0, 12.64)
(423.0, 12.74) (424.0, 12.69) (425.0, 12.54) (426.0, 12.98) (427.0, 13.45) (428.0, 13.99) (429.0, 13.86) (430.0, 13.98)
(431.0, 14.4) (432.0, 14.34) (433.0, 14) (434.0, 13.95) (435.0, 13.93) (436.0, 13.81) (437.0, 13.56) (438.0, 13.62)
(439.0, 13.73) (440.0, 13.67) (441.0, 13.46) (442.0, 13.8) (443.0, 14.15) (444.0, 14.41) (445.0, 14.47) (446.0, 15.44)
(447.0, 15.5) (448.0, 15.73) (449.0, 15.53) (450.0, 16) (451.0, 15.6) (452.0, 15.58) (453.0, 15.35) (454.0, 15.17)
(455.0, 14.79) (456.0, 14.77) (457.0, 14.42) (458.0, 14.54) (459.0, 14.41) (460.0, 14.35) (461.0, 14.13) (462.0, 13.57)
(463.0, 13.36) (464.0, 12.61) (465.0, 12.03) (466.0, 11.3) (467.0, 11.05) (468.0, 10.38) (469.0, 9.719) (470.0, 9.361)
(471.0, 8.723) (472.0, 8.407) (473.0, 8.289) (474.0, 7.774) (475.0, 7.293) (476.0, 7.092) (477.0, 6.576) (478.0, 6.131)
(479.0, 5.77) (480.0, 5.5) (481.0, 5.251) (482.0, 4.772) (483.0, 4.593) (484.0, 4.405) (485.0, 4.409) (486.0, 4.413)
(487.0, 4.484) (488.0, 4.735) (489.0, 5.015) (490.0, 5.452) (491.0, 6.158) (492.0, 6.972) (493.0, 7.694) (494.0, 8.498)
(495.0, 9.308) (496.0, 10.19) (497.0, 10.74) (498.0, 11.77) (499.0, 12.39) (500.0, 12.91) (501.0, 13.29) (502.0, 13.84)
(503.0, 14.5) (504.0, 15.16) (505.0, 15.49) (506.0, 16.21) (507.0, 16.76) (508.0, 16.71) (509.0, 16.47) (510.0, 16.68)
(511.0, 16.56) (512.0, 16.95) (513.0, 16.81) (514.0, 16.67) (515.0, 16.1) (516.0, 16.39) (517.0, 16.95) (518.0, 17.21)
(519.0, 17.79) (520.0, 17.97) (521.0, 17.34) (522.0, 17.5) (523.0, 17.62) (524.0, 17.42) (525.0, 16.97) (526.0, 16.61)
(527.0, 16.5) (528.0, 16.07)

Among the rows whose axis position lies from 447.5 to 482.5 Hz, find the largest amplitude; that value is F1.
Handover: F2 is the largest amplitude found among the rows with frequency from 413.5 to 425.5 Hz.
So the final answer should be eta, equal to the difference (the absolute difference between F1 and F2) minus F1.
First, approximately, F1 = 16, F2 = 12.78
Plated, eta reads -13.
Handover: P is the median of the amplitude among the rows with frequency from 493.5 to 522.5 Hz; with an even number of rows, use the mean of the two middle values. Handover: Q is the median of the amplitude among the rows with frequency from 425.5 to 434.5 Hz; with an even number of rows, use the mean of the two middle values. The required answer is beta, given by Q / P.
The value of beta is 0.9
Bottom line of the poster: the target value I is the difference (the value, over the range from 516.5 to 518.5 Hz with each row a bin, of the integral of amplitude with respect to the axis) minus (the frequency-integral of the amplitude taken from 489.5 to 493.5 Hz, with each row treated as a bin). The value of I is 8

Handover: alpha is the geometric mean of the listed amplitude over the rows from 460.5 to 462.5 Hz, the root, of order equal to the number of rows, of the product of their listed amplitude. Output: 13.8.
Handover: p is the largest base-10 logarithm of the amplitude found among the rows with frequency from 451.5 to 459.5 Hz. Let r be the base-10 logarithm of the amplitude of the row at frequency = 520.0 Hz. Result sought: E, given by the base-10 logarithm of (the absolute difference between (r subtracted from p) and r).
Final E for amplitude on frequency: 0.12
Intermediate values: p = 1.19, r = 1.25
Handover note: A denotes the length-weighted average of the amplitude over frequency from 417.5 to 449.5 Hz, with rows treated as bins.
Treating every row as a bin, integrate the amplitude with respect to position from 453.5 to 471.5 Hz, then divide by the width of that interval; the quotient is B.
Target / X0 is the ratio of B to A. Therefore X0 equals 0.9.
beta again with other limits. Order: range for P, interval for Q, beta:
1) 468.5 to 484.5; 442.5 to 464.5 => 2.1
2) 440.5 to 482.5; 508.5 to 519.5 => 1.2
